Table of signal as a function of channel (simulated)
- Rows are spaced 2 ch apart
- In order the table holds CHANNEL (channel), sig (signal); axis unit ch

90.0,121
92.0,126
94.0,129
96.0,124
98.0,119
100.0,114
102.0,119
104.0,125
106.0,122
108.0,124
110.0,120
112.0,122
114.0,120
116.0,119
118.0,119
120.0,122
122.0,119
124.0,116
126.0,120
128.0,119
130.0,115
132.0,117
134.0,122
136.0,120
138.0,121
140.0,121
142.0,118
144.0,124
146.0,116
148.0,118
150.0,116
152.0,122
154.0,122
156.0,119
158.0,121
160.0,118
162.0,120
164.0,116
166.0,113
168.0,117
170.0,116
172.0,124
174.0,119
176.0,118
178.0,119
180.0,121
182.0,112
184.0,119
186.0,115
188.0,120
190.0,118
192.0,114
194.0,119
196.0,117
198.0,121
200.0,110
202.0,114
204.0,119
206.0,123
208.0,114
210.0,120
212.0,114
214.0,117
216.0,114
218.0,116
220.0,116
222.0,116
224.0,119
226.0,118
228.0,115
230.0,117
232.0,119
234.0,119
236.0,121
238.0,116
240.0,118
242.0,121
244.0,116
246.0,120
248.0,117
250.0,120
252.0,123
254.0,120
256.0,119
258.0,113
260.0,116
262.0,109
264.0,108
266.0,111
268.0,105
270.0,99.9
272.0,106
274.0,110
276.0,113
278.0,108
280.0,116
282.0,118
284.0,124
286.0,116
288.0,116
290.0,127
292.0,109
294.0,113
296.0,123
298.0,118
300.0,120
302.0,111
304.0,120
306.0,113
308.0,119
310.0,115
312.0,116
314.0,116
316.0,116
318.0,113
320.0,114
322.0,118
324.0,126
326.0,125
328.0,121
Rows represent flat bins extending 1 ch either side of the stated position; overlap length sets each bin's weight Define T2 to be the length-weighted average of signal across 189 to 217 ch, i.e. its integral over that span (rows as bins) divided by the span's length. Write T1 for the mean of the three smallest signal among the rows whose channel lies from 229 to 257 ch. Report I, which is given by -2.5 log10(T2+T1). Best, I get -5.92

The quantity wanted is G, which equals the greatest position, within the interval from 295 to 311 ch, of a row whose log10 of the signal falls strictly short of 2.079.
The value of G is 310.0 ch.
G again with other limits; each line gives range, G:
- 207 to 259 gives 258.0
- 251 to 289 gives 288.0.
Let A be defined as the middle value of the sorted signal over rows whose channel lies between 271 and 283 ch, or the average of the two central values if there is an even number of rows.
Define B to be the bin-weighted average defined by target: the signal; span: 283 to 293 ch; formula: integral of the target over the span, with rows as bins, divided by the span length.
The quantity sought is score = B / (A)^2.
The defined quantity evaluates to 0.0095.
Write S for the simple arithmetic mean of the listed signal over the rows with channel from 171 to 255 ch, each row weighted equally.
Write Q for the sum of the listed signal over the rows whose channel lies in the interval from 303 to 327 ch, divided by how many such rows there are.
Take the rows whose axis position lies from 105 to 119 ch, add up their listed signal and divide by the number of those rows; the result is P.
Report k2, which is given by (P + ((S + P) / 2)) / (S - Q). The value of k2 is 1062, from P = 121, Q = 118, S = 117.8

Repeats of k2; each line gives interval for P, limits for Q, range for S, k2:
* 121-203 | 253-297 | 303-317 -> 84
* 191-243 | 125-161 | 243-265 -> -80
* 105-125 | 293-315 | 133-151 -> 85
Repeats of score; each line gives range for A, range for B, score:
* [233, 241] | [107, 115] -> 0.0087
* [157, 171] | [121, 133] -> 0.0086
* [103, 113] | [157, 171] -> 0.0079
